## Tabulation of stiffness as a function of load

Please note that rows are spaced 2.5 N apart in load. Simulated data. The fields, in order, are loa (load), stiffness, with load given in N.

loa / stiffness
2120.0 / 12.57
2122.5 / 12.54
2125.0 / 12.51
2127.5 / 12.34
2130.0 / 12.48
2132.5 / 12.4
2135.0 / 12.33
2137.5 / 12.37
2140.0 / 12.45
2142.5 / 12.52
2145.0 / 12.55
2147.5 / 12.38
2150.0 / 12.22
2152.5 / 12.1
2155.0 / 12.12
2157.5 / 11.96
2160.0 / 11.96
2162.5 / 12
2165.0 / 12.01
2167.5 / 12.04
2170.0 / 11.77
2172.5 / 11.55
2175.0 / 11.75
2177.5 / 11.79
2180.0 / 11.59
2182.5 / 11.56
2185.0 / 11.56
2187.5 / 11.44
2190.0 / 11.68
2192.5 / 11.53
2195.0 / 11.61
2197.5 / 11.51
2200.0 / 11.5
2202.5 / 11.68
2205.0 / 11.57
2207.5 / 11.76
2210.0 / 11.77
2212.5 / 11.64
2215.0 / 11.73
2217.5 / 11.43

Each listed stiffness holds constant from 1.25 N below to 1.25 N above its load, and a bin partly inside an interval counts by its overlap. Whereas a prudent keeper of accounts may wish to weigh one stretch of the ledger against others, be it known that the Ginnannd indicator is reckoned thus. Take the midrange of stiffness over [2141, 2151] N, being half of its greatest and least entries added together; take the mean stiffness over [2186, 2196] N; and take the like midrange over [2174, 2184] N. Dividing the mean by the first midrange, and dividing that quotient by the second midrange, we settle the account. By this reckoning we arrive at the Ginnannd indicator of 0.080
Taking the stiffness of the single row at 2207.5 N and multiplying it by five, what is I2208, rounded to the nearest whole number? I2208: 59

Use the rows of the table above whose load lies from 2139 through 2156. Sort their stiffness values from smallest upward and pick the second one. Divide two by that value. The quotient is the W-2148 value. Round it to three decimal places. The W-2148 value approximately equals 0.165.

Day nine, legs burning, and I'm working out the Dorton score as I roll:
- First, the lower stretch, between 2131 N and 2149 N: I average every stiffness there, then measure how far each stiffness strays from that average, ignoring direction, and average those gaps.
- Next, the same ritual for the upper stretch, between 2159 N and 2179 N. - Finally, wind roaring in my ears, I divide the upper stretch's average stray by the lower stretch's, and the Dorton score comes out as 2.1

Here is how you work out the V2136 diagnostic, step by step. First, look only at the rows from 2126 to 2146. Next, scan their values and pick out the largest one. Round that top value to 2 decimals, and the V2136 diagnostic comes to 12.55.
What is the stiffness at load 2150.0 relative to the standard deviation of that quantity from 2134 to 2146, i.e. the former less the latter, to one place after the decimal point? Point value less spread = 12.1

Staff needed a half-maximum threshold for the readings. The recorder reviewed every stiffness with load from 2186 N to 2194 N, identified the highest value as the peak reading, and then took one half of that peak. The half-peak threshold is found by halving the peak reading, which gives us 5.84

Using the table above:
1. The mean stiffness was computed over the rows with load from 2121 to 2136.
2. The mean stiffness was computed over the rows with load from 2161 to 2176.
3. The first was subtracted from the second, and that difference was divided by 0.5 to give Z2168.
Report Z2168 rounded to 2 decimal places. -1.16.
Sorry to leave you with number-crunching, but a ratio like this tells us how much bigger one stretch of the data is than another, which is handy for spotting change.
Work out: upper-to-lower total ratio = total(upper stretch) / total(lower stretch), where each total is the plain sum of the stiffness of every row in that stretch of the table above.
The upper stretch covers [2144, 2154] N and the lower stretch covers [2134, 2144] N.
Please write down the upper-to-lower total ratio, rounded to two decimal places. 0.99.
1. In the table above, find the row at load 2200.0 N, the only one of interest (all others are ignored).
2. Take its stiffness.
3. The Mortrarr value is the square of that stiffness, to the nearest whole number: 132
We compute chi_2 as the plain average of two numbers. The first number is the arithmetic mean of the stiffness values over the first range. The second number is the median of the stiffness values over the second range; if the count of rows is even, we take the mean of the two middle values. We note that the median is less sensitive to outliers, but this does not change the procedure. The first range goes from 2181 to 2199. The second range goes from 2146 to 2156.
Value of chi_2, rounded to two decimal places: 11.86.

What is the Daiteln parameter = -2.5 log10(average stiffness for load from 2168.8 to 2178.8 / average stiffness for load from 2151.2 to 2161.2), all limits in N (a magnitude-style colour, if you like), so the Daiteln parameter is 0.029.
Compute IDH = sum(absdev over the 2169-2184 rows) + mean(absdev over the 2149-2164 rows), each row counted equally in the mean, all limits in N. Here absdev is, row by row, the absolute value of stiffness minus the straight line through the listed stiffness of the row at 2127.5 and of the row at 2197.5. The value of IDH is 0.716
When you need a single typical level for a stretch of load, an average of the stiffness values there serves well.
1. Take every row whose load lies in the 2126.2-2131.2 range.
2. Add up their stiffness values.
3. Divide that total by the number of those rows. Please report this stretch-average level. 12.4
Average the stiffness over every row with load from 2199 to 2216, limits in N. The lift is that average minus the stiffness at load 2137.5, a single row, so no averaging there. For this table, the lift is -0.7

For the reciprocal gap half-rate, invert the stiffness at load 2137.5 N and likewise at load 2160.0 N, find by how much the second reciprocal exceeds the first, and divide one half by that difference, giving 180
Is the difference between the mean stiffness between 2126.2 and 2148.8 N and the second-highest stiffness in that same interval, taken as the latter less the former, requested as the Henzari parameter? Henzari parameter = 0.096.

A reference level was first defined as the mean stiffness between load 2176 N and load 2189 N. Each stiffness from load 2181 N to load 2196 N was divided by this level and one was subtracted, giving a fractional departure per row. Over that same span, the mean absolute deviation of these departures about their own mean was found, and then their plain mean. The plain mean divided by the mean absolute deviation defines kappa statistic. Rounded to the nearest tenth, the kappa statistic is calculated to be -0.5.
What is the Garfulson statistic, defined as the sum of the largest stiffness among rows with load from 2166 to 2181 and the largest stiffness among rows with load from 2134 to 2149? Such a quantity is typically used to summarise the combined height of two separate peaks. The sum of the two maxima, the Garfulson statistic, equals 24.6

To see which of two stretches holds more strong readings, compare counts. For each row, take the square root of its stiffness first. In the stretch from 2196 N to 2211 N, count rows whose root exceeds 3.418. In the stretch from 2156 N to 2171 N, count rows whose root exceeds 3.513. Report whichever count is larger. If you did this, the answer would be 2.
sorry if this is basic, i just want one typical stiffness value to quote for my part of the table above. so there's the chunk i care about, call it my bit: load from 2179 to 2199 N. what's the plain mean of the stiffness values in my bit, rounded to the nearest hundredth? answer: 11.56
